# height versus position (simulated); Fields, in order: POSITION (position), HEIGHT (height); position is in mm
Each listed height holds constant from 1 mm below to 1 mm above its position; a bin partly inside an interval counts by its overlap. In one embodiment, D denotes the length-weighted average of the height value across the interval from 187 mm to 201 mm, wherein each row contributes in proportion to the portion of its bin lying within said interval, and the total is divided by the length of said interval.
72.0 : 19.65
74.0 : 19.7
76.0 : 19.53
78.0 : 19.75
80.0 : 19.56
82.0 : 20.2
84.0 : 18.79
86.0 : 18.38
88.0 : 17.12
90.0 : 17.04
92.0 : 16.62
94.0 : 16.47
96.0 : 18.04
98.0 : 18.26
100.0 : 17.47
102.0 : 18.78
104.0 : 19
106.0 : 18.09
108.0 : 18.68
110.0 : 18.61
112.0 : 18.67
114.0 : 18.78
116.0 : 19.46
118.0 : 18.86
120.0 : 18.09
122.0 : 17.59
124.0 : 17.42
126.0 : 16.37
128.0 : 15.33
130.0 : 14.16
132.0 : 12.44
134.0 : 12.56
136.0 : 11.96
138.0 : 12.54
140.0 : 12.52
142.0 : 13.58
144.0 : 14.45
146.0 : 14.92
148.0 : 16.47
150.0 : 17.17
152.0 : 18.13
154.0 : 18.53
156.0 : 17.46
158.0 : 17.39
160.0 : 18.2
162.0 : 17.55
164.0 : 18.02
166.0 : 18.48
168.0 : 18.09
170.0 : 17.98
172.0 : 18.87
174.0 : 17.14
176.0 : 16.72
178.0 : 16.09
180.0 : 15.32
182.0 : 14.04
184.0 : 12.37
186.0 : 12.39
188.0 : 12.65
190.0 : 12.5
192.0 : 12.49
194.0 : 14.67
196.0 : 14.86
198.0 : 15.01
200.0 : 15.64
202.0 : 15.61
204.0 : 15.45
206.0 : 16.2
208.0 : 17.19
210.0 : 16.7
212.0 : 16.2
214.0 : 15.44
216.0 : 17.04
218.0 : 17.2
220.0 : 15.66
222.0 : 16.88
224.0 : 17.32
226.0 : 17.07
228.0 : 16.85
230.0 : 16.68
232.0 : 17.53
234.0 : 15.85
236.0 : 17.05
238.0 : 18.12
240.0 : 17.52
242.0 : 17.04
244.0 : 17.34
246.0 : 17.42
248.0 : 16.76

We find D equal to 14.0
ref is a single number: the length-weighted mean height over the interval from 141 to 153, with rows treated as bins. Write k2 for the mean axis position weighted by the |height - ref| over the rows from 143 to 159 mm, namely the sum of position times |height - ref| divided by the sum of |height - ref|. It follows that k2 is 152.0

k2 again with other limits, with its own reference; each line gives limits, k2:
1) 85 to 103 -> 94.8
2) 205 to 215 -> 209.4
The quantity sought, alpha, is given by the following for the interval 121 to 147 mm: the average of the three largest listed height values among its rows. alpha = 17.1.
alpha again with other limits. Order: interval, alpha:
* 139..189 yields 18.6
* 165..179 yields 18.5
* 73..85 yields 19.9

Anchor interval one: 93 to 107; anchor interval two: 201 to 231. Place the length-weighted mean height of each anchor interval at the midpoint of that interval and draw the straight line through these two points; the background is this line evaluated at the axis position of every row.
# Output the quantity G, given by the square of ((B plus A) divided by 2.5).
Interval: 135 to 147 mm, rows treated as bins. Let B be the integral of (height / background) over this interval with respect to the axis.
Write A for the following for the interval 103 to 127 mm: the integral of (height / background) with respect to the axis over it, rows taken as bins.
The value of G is 183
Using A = 24.6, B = 9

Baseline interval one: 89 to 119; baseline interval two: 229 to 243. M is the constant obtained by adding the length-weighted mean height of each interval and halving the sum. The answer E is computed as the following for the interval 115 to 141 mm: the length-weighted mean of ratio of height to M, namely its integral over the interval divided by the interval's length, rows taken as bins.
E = 0.87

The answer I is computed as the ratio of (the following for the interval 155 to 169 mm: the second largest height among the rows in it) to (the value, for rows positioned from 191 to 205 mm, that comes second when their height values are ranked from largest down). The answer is 1.17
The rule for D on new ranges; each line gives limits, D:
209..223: 16.4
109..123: 18.6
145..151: 16.2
